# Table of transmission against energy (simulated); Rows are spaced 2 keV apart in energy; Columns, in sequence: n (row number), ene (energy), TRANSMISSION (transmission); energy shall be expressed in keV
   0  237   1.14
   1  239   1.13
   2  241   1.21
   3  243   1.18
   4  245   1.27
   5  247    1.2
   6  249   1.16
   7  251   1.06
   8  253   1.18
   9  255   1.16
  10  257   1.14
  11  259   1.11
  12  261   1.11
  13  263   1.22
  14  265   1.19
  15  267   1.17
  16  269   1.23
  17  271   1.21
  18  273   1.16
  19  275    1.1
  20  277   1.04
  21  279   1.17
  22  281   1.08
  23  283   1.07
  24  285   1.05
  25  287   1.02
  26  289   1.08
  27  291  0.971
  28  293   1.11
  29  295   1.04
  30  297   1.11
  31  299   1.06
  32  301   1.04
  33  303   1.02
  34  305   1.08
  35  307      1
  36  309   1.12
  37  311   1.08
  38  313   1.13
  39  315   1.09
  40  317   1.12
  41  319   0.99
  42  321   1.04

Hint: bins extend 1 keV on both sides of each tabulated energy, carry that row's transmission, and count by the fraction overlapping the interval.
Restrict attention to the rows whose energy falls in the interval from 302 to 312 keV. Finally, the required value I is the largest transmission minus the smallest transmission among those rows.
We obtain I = 0.12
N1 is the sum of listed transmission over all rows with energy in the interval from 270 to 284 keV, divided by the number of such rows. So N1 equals 1.12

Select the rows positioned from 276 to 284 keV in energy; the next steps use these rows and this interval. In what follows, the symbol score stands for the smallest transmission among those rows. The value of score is 1.04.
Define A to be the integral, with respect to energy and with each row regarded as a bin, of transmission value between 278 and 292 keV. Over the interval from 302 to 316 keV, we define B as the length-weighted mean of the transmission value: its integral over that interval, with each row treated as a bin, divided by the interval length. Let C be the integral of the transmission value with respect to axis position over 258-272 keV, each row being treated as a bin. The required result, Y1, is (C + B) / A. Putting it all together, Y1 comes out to 1.18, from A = 14.9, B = 1.07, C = 16.5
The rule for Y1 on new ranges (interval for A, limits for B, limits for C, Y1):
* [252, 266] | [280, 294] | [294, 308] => 0.97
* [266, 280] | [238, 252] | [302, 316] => 1.00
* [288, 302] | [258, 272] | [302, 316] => 1.09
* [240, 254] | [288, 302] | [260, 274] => 1.07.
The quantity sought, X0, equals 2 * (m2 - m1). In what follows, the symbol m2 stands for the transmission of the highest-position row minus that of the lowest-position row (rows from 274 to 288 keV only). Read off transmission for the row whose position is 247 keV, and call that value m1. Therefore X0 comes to -2.6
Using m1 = 1.2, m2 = -0.08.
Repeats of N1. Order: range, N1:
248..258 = 1.14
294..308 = 1.05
